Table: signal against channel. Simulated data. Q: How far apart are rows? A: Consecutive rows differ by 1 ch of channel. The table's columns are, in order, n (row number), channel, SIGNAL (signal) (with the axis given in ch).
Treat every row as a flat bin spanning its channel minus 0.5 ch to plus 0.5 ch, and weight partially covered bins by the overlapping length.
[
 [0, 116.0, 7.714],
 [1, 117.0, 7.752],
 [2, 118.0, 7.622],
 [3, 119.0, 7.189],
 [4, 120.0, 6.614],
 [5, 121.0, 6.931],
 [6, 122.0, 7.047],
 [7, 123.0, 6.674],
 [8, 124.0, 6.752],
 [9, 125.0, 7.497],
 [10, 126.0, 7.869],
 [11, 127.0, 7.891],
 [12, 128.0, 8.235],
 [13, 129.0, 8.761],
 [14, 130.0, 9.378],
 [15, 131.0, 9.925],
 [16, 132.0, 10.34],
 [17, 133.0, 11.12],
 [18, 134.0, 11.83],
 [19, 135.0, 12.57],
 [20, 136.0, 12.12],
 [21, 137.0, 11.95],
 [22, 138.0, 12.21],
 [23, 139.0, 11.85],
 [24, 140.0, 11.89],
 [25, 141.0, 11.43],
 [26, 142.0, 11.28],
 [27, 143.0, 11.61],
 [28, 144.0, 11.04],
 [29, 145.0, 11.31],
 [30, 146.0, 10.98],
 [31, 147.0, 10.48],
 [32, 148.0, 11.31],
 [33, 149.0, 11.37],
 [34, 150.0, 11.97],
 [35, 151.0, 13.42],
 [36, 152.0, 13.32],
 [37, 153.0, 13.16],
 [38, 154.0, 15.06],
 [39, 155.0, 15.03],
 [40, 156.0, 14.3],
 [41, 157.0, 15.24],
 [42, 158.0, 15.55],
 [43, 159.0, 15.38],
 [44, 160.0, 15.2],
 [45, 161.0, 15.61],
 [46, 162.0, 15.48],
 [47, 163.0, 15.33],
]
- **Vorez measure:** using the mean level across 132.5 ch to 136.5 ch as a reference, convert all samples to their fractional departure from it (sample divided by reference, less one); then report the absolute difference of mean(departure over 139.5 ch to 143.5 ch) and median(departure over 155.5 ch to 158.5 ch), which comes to 0.3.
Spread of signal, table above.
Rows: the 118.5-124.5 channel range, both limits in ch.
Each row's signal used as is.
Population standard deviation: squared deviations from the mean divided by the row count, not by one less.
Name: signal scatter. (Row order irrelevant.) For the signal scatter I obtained 0.21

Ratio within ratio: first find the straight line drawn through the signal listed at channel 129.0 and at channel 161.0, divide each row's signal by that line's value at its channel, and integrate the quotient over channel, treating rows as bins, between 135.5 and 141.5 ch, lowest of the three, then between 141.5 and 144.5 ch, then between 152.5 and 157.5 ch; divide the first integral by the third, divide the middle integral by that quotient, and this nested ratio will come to 2.2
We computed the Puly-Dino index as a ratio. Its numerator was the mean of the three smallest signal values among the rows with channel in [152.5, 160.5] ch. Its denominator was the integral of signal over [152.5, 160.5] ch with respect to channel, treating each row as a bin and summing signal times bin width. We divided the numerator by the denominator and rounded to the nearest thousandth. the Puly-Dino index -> 0.119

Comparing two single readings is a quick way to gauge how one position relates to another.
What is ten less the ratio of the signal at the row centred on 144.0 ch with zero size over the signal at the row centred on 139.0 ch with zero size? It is 9.1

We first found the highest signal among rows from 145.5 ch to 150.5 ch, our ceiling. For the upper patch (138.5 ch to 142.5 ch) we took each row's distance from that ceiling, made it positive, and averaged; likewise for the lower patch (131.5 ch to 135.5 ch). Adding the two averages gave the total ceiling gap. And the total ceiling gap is 1.2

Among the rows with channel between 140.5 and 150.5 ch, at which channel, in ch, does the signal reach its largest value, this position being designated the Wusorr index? 150.0 ch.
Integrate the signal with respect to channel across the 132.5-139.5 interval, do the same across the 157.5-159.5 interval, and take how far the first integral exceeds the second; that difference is 53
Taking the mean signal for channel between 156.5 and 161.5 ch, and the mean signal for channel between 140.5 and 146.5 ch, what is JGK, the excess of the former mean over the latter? 4.1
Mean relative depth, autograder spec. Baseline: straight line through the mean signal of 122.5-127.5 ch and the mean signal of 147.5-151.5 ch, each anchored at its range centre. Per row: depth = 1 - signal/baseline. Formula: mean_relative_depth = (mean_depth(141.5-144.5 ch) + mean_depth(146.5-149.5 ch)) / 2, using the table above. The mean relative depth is 0.00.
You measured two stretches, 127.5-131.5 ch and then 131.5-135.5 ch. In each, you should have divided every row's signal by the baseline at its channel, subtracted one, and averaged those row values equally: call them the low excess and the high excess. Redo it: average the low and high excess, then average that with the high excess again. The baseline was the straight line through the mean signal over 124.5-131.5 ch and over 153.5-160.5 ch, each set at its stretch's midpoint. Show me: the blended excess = 0.14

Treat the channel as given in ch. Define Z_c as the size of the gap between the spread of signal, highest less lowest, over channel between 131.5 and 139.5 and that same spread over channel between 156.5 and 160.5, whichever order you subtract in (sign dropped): 1.9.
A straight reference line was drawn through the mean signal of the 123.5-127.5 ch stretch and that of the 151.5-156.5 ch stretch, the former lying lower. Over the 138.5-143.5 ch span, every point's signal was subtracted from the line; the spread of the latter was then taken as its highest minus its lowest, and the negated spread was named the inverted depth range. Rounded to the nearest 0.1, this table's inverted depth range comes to -1.3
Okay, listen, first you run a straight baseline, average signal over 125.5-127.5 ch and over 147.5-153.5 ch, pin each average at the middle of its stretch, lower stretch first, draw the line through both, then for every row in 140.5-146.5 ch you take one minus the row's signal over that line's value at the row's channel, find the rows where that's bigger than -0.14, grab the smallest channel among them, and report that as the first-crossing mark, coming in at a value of 141.0 ch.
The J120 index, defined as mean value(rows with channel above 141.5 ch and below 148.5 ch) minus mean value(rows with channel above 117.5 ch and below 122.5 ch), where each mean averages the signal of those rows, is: 4.1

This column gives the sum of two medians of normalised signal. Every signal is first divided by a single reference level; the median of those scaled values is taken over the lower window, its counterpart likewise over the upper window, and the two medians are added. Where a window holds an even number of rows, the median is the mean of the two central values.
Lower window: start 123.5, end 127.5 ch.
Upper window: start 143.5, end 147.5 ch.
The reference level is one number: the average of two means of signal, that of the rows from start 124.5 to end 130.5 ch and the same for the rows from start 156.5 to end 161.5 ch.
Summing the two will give 1.6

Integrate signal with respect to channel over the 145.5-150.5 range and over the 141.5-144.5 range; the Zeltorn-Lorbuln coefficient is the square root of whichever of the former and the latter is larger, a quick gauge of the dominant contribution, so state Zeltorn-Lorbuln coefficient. 7.5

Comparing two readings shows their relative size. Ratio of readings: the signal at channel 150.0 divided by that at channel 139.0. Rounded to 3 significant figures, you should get 1.01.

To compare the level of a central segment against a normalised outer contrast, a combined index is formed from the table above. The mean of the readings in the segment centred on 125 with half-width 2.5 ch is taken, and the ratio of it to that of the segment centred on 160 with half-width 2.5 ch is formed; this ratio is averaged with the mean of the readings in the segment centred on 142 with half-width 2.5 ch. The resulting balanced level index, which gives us 5.96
